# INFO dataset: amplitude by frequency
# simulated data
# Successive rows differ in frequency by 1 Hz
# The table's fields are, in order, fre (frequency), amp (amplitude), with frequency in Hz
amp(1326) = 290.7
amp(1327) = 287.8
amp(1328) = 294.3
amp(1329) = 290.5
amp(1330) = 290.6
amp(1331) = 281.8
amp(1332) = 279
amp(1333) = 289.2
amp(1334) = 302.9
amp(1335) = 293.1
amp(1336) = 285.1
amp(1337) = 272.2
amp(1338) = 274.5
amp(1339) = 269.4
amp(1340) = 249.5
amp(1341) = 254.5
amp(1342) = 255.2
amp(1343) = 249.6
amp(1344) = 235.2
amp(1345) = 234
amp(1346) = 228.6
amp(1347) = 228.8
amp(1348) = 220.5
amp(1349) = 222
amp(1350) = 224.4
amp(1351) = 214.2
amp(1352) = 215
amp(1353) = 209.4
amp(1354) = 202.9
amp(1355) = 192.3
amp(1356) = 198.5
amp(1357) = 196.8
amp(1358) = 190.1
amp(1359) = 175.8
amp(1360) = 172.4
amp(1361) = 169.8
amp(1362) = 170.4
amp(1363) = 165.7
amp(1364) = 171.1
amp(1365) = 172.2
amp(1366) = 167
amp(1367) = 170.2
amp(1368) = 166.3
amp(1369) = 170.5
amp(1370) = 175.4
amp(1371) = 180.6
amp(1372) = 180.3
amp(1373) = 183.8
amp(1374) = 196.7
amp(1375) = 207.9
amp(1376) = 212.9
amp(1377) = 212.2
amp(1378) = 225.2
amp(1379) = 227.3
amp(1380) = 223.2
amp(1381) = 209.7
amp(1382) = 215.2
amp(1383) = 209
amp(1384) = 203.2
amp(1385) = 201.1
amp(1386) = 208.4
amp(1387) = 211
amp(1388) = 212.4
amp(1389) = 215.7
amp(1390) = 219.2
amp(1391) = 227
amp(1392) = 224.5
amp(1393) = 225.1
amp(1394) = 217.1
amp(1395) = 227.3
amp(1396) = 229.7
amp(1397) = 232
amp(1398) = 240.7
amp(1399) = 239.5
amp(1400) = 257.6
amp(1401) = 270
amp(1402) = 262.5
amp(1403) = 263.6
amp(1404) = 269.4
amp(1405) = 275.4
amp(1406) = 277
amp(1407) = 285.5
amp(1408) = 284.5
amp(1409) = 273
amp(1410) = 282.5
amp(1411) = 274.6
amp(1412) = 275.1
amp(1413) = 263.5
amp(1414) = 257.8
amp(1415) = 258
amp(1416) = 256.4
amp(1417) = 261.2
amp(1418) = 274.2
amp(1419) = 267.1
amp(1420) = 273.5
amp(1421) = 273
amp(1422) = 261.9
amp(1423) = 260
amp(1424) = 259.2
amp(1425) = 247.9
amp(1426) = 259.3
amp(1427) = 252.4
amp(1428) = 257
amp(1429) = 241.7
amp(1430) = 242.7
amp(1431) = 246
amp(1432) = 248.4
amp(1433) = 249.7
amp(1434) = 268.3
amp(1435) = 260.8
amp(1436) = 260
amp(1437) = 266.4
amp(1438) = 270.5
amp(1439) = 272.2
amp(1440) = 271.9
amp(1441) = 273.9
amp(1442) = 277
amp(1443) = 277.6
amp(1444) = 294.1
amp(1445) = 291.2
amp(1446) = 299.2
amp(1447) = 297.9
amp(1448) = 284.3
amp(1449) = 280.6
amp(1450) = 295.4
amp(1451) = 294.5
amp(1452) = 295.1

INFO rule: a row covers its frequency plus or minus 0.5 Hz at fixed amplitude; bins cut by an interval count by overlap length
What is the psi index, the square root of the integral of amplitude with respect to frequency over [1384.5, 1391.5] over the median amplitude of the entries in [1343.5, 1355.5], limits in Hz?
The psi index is 2.6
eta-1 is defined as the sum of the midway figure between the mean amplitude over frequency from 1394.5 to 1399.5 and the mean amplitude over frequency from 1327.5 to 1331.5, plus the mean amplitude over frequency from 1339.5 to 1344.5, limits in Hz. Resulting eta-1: 510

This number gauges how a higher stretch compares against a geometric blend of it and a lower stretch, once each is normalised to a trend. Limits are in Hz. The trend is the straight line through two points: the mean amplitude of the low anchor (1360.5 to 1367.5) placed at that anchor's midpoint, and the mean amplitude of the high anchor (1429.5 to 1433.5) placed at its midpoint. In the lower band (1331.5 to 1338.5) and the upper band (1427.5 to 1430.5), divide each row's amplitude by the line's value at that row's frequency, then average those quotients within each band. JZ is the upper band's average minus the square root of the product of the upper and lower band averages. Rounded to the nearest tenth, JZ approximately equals -0.4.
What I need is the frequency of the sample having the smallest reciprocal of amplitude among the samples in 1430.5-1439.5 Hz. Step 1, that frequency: 1439 Hz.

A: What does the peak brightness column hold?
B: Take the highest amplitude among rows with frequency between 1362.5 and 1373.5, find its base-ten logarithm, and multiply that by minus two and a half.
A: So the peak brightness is -5.66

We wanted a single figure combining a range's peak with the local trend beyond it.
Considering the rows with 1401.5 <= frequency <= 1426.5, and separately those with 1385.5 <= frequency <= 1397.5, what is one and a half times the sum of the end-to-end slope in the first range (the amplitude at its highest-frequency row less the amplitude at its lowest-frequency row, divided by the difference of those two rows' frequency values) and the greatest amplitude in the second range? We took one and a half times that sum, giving 348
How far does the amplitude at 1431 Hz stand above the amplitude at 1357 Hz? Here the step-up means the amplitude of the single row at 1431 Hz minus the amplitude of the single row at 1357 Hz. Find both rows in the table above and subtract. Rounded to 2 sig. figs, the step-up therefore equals 49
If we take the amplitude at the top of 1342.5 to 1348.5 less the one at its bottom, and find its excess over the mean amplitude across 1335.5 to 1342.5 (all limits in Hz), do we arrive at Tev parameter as -295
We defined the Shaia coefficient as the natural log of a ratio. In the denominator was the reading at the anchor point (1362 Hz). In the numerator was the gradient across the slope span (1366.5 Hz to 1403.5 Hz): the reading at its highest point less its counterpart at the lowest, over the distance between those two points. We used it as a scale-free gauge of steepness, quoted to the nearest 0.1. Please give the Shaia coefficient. -4.2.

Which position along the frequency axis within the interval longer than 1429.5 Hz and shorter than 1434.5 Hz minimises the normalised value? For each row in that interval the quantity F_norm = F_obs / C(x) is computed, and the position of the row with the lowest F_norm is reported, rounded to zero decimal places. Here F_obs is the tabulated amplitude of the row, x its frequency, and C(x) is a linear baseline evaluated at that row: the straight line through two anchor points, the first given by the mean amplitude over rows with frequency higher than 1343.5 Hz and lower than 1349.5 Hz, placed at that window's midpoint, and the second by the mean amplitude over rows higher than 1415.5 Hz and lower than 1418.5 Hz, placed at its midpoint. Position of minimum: 1430 Hz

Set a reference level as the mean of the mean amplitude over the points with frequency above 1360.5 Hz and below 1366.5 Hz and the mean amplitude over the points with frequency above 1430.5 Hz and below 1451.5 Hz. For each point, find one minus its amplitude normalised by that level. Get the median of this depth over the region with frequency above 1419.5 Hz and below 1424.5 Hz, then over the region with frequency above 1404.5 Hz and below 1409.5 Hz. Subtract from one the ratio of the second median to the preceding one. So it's -0.4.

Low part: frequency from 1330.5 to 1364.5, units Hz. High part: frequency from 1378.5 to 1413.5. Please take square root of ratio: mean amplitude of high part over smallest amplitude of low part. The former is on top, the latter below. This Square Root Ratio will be 1.206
